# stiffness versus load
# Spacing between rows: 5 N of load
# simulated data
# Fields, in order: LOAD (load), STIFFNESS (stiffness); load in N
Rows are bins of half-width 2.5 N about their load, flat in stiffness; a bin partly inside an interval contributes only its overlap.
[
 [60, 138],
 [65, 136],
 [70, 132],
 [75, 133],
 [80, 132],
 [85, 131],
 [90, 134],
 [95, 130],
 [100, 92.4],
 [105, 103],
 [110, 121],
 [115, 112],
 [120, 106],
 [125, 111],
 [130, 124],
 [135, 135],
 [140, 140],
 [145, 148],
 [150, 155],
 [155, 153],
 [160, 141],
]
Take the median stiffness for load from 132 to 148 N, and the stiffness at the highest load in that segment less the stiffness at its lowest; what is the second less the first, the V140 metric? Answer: -127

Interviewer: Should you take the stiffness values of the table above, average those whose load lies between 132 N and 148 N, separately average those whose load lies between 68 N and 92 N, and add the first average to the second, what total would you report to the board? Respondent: 273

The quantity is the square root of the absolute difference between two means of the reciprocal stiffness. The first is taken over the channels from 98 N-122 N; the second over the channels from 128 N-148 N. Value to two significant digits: 0.046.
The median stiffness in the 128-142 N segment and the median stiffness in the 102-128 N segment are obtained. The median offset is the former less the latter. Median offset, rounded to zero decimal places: 24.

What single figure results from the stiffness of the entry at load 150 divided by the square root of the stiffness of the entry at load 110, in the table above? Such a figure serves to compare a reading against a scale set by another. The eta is 14.1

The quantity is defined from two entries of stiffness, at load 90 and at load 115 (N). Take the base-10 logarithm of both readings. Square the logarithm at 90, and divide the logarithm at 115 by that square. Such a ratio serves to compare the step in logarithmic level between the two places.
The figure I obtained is 0.453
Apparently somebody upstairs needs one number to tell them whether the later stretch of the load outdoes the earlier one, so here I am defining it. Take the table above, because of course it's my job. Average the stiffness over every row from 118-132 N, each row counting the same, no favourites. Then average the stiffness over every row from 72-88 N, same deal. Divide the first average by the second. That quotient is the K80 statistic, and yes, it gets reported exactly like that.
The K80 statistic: 0.86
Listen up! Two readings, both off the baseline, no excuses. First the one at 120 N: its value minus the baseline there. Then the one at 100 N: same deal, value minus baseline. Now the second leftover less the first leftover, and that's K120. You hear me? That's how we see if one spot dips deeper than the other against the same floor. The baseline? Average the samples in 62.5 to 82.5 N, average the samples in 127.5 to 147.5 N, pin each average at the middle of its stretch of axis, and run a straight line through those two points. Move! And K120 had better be -13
